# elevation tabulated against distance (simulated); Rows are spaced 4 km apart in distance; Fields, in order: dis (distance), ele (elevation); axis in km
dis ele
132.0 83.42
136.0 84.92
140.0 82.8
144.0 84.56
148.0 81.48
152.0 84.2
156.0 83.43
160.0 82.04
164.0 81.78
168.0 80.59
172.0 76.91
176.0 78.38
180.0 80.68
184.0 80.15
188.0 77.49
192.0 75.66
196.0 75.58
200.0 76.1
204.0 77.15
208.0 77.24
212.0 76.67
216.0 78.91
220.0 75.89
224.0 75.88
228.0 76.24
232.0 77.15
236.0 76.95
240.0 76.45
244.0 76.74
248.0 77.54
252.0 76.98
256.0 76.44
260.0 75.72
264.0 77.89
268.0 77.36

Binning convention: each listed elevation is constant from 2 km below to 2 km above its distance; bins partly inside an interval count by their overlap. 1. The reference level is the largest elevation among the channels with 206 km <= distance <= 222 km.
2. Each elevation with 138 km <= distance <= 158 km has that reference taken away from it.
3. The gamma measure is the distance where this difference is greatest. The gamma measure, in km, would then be 144.0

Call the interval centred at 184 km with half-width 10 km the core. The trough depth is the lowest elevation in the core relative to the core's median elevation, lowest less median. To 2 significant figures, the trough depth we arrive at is -2.7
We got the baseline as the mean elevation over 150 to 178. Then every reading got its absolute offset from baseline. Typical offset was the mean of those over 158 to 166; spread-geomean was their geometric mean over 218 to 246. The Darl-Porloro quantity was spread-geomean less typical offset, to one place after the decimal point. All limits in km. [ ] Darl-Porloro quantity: 3.7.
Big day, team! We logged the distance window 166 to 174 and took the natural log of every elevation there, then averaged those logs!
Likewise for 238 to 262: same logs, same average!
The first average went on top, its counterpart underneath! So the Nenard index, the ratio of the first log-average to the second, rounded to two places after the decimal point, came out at 1.01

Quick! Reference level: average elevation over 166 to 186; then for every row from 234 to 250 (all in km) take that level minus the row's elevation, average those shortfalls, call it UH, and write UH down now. 2.4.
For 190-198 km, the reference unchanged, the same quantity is 3.7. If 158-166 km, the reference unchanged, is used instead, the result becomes -2.6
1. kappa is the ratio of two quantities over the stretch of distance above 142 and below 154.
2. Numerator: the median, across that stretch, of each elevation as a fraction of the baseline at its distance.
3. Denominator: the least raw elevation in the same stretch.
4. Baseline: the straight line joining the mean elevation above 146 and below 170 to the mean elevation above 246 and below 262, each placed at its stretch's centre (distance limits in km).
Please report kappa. 0.0125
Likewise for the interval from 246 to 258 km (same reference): 0.0131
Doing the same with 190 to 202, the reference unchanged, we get 0.0125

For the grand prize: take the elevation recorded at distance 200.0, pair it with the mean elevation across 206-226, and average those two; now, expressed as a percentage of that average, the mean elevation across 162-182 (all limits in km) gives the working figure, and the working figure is 104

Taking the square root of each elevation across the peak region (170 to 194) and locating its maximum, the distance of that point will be 180.0 km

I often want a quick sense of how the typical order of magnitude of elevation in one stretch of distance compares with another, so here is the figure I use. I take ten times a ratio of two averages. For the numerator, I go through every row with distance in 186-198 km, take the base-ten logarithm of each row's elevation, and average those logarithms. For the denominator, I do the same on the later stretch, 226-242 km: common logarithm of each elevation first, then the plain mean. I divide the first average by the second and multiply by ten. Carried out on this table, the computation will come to 10.0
